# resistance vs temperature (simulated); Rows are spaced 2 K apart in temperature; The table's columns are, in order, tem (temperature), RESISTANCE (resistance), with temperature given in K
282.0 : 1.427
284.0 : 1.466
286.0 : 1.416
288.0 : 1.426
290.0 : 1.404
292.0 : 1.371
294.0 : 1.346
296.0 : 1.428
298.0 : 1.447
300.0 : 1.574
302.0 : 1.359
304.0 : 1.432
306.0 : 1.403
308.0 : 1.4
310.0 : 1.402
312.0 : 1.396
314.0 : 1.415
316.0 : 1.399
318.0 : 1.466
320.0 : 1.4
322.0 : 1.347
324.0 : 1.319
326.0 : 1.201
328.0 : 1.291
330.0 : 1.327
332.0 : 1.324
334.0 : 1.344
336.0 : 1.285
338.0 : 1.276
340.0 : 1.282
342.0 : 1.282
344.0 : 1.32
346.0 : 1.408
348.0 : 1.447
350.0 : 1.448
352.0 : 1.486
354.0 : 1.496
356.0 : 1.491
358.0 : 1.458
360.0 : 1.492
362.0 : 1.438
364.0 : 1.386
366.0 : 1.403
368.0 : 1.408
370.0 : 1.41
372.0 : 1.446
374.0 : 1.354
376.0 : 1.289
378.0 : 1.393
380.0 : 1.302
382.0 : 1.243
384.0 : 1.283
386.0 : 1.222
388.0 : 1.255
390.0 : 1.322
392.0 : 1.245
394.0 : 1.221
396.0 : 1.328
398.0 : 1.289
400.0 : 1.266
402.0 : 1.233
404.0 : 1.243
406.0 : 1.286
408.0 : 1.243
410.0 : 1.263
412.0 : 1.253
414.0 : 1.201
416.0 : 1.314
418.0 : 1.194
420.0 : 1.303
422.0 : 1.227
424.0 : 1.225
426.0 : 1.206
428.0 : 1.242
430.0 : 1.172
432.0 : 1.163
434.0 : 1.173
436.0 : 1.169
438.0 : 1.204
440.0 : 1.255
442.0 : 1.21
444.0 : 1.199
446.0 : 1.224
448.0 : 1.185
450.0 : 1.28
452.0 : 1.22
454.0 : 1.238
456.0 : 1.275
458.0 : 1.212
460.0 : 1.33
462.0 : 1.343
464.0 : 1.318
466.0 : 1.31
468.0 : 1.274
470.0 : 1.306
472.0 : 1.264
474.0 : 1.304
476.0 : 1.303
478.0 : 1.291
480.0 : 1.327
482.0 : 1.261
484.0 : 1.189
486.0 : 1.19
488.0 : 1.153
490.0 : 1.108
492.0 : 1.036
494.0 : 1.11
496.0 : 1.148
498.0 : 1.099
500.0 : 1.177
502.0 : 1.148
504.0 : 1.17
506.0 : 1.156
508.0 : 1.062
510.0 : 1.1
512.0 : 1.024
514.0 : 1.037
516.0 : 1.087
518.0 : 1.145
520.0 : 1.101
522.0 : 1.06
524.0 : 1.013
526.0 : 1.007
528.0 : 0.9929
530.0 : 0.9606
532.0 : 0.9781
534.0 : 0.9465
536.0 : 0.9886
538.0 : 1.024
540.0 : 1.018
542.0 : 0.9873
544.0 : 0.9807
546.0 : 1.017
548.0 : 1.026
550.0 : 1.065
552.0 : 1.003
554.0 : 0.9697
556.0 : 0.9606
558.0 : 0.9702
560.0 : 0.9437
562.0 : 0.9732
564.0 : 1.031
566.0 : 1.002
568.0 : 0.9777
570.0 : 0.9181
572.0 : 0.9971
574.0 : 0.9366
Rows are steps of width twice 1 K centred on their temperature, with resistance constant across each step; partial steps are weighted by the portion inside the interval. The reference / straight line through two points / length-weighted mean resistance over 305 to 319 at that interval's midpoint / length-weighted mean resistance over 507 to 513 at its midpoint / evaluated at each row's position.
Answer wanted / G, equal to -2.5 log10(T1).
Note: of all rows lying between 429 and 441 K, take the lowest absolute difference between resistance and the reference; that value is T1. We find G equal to 4.6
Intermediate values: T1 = 0.015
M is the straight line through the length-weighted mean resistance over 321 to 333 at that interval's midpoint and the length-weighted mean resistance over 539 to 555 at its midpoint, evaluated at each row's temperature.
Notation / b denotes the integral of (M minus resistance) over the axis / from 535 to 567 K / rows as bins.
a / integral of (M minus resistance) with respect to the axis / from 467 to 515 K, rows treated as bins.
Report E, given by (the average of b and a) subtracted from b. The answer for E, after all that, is 2.3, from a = -4.5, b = 0.2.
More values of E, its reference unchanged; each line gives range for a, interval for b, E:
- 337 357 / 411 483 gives -2.7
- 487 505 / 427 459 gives -0.6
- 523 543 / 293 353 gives -2.4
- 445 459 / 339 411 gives -3.1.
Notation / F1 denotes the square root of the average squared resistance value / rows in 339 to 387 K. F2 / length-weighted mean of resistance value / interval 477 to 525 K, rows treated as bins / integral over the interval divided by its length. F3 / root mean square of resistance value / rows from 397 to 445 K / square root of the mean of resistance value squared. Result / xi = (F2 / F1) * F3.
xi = 1.01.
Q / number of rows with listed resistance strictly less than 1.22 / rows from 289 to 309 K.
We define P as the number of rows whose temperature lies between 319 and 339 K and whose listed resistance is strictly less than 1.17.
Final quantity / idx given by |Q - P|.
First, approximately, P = 0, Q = 0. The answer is 0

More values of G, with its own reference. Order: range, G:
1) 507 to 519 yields 6.1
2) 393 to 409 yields 7.6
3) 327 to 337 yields 3.9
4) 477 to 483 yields 2.1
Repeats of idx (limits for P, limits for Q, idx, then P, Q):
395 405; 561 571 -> 5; 0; 5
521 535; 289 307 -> 7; 7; 0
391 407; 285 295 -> 0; 0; 0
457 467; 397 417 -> 1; 0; 1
